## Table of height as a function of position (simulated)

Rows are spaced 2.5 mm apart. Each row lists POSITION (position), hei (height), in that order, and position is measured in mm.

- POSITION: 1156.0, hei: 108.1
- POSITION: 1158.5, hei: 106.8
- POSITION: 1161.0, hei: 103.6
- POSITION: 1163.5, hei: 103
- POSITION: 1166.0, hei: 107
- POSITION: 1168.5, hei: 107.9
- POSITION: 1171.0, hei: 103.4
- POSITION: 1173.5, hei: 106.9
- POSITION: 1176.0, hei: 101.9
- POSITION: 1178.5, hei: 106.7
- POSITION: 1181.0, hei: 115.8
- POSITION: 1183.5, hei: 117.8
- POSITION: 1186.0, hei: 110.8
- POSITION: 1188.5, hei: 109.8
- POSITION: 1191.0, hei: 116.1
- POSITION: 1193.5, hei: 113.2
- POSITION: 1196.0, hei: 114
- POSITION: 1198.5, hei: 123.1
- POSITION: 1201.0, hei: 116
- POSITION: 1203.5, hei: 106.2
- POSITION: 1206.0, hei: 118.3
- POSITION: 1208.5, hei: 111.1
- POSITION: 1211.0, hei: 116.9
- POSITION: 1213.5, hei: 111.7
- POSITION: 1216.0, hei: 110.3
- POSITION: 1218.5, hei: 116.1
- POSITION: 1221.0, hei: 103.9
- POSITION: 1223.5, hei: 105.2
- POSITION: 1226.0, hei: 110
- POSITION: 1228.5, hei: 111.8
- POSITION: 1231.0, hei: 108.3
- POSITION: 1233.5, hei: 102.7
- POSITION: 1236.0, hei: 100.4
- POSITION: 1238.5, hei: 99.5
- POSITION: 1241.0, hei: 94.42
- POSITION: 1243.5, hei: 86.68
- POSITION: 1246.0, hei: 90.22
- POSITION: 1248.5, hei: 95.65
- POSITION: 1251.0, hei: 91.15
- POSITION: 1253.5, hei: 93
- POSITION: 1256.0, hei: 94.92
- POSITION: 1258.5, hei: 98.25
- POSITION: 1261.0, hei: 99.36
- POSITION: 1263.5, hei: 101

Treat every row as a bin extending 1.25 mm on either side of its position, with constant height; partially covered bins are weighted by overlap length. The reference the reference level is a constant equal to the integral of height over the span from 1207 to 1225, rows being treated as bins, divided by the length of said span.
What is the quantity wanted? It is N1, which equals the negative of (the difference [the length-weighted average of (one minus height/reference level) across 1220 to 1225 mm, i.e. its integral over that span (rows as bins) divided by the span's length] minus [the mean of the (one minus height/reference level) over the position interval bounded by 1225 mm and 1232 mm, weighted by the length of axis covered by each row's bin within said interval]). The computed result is -0.05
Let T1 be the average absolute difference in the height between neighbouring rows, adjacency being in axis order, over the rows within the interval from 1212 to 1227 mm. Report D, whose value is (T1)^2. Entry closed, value 26.0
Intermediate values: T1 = 5.1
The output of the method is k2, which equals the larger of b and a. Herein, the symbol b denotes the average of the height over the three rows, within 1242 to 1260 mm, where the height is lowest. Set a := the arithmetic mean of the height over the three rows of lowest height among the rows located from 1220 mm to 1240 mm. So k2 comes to 101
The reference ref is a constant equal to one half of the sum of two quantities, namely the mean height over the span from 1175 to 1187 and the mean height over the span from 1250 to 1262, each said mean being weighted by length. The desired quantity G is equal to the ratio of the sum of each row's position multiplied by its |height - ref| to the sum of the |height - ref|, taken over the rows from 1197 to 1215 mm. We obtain 1205.2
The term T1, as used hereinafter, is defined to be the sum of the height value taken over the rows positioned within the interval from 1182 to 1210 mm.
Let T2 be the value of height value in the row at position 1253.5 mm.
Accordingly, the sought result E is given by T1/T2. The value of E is 14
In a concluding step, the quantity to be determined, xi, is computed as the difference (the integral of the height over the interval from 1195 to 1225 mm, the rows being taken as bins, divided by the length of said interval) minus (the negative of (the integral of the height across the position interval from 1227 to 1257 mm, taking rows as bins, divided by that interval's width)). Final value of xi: 210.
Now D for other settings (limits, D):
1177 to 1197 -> 17.3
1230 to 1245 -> 18.7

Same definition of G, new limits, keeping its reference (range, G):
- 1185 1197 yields 1191.5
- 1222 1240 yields 1229.9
